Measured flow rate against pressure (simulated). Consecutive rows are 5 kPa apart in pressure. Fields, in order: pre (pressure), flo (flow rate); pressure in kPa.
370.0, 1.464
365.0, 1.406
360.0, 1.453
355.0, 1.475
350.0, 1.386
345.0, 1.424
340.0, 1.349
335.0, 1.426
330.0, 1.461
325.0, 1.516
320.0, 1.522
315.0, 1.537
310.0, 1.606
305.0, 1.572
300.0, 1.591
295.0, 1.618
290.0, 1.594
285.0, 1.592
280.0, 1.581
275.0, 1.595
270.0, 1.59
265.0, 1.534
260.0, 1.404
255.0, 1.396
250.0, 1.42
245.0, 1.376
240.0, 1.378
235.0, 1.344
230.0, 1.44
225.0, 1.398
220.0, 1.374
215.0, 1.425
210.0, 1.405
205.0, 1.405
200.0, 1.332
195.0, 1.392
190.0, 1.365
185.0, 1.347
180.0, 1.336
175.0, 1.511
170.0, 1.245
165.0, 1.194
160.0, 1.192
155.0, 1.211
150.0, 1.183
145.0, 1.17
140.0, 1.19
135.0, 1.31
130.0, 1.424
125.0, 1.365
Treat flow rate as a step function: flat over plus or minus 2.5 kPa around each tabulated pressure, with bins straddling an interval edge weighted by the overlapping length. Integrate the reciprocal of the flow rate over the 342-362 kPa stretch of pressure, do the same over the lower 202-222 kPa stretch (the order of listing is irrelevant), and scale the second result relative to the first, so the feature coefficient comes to 1.02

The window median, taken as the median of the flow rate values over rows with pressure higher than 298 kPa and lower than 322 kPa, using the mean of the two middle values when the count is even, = 1.57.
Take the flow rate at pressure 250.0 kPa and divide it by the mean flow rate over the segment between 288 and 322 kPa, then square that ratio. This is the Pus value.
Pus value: 0.81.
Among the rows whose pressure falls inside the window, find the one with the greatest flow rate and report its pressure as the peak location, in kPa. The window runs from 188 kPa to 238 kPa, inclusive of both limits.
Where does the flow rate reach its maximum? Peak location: 230.0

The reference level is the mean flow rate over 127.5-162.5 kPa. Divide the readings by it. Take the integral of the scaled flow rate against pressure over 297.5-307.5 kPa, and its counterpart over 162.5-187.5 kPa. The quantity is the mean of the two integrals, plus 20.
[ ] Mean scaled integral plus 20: 40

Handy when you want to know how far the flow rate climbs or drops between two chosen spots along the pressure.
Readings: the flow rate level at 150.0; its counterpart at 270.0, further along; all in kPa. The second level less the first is 0.41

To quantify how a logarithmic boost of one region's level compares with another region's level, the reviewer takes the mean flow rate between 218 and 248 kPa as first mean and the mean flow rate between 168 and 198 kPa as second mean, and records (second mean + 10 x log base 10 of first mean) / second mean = 2.04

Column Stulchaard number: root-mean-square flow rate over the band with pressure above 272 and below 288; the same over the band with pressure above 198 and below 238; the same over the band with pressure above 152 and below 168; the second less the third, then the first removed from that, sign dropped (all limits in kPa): 1.40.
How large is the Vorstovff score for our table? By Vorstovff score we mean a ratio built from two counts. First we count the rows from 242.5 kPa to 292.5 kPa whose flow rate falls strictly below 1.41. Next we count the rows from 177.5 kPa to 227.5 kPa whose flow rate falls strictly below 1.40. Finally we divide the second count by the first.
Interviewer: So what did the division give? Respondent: 2.3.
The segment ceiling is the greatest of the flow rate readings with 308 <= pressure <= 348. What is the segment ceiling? 1.606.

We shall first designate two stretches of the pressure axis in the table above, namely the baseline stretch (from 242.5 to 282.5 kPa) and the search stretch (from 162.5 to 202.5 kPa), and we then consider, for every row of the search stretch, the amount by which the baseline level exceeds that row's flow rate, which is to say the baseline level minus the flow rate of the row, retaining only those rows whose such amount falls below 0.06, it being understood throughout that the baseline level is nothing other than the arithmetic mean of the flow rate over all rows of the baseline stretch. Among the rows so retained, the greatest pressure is 175.0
